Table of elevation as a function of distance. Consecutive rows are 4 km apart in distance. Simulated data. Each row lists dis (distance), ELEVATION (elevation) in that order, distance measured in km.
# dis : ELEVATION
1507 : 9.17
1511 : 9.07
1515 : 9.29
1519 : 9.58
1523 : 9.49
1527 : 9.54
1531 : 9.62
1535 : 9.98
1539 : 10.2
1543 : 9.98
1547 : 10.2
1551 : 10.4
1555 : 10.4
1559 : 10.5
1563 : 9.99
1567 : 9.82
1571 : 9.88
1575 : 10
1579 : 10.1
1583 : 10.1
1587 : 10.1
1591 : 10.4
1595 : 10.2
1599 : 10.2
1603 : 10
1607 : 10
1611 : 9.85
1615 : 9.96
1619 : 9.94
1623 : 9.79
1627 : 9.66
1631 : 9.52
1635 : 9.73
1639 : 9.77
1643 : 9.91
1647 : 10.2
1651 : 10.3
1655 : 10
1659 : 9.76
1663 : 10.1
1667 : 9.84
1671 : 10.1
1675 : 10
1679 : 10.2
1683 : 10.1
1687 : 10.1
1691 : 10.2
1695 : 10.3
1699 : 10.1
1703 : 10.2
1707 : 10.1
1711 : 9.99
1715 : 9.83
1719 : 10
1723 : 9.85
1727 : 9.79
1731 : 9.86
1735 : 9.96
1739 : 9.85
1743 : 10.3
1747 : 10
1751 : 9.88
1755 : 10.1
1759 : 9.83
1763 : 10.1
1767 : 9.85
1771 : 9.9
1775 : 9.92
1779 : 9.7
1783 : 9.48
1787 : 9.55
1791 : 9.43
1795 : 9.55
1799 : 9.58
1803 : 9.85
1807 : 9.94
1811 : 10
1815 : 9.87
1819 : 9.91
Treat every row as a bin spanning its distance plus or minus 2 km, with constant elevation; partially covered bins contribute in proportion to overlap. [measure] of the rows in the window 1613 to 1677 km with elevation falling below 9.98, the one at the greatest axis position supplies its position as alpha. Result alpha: 1667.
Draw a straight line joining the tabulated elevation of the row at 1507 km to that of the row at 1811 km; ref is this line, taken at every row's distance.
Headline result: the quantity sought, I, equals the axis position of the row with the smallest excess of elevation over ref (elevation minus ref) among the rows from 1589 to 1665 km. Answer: 1631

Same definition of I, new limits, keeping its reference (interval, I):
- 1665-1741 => 1727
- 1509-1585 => 1511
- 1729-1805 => 1791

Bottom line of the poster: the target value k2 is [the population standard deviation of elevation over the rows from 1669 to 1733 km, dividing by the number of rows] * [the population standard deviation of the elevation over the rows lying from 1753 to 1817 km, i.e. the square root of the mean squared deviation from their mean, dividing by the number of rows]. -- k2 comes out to 0.0305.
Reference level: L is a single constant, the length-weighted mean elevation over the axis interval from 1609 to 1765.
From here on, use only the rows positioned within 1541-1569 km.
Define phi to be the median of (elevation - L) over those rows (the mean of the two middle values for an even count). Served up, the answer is 0.22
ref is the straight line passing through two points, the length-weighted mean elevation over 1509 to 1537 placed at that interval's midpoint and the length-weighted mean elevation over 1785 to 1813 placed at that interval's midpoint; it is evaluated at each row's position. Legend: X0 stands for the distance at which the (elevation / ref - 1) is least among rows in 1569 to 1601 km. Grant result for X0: 1571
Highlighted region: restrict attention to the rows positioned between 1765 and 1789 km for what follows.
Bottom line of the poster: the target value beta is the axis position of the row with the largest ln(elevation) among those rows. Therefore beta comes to 1775 km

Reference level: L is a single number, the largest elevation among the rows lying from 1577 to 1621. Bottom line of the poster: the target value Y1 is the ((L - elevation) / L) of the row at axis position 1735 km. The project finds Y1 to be 0.04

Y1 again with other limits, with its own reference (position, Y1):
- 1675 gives 0.04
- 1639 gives 0.06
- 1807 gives 0.04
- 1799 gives 0.08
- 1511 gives 0.13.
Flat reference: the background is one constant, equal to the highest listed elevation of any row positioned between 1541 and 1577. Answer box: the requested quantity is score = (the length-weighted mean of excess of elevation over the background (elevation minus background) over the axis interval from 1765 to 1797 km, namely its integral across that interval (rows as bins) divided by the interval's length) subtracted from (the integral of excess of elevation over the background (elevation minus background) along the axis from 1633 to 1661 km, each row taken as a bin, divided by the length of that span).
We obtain 0.28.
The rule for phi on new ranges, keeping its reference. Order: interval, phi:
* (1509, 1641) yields 0.00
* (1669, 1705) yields 0.12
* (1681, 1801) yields -0.07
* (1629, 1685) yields 0.02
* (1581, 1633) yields 0.02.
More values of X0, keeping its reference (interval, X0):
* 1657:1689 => 1659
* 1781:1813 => 1791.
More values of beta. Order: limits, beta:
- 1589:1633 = 1591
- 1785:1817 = 1811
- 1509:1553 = 1551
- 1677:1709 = 1695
